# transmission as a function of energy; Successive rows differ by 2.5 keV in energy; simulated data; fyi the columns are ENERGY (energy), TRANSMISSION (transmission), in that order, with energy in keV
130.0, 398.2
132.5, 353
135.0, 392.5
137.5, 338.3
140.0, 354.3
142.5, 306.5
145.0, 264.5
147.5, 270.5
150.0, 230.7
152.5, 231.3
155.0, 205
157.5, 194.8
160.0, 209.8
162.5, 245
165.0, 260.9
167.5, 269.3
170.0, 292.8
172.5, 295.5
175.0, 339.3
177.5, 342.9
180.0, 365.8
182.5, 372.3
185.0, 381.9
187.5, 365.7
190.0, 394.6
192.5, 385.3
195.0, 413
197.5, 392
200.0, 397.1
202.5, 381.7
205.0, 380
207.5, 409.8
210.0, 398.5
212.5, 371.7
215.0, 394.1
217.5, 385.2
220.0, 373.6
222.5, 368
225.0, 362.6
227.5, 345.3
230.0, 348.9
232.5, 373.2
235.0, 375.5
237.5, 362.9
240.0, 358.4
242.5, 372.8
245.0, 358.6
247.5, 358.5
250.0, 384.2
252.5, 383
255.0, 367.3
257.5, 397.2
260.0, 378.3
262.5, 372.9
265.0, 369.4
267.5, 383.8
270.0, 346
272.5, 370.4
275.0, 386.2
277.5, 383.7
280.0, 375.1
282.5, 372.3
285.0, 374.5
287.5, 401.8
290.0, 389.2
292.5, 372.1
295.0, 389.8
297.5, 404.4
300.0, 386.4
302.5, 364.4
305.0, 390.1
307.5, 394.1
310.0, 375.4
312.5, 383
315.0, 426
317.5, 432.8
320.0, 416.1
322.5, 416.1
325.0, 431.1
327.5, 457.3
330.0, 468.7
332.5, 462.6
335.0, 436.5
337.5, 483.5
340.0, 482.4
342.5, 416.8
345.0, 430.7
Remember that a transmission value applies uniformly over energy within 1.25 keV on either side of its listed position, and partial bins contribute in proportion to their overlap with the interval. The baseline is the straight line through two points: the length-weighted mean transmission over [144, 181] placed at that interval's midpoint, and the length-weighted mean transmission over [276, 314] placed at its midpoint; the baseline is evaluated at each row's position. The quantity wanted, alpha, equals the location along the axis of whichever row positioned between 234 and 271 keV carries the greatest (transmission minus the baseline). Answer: 257.5 keV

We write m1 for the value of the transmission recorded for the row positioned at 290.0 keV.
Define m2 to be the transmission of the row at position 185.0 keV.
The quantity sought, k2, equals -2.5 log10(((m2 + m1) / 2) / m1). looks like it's 0.01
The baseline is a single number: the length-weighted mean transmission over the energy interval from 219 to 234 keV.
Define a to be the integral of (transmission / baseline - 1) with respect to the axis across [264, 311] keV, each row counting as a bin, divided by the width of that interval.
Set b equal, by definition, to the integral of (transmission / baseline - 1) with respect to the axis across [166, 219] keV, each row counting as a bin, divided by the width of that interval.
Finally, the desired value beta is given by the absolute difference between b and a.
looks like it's 0.04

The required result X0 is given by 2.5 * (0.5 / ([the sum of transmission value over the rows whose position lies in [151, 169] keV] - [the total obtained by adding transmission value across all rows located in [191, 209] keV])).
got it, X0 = -0.001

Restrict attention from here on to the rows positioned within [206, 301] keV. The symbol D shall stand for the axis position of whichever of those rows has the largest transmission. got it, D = 207.5 keV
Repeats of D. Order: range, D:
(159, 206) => 195.0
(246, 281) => 257.5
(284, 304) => 297.5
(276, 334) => 330.0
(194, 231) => 195.0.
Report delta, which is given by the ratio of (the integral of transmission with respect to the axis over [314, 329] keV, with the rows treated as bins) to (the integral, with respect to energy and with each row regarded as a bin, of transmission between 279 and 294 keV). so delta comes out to 1.1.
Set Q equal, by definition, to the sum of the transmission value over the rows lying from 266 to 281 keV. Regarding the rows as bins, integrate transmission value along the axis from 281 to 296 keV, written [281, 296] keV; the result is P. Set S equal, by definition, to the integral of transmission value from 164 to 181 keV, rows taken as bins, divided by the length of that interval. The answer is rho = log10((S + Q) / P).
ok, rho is -0.35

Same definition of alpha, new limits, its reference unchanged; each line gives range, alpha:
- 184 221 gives 195.0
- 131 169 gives 135.0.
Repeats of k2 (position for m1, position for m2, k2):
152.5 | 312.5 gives -0.31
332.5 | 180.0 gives 0.12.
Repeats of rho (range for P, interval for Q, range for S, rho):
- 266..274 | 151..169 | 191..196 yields -0.16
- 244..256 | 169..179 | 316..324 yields -0.42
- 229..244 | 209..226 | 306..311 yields -0.26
